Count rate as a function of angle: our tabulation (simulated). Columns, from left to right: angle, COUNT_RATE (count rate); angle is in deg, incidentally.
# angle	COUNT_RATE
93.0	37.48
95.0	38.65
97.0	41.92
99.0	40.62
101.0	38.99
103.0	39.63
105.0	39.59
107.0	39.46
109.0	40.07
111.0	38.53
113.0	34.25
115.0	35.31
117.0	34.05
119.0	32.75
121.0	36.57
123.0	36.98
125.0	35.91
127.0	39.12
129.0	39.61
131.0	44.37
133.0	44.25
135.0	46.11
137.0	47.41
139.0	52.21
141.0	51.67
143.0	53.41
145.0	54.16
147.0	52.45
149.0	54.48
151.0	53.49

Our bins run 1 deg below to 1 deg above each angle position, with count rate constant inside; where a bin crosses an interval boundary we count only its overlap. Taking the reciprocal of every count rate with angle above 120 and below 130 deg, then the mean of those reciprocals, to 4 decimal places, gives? 0.0266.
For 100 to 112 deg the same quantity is 0.0254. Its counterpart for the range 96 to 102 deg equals 0.0247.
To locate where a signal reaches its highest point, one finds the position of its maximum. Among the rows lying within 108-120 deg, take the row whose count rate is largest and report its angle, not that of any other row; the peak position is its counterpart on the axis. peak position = 109.0 deg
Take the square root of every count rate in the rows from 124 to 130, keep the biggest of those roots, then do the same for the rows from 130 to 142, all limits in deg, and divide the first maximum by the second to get 0.87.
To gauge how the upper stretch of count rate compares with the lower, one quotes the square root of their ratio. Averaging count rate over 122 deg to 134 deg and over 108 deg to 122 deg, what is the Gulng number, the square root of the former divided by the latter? 1.06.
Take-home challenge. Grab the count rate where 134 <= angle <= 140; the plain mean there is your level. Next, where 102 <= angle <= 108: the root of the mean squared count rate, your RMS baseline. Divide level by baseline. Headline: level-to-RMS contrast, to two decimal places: 1.23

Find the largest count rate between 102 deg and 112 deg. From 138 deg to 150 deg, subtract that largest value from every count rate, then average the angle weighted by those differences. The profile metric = 144.2 deg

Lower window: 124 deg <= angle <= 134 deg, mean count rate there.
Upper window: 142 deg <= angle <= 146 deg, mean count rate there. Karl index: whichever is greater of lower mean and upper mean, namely 54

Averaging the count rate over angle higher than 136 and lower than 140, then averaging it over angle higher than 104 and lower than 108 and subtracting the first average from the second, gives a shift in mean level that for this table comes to -10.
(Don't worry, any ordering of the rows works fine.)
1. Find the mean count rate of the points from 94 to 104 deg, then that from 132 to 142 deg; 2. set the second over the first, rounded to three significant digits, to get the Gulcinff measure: 1.21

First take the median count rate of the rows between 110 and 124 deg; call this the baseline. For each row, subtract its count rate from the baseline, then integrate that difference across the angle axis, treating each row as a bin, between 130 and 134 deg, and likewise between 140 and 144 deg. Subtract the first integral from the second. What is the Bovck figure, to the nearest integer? -33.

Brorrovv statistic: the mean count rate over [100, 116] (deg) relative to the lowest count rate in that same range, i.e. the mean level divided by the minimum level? 1.116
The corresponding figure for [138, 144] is 1.015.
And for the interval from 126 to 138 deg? 1.111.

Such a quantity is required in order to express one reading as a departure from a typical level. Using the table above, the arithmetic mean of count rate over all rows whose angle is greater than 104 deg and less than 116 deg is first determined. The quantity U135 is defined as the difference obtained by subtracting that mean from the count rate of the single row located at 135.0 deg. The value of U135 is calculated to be 8.2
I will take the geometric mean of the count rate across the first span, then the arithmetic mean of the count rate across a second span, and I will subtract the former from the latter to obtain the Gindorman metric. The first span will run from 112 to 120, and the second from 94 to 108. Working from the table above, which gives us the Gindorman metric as 5.8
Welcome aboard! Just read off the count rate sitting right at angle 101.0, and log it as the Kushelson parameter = 38.99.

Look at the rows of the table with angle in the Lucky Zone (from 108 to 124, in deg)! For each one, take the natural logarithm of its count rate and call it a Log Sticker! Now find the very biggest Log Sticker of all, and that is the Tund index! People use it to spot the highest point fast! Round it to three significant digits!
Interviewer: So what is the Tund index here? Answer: 3.69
